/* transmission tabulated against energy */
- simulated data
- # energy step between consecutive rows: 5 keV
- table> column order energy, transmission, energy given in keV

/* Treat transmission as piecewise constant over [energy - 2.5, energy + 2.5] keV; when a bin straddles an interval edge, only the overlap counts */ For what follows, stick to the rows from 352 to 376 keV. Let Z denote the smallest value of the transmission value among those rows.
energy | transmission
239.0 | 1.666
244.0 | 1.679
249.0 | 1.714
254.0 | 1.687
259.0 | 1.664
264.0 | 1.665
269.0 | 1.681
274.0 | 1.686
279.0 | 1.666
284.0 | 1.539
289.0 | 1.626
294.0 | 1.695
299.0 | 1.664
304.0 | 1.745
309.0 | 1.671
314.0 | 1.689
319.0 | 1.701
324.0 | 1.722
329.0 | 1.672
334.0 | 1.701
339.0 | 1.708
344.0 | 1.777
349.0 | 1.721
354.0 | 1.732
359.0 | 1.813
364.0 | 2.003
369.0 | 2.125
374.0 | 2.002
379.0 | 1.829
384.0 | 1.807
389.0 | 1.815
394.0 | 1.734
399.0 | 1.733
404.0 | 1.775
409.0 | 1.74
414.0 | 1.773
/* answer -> 1.732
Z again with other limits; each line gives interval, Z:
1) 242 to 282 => 1.664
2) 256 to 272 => 1.664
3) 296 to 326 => 1.664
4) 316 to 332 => 1.672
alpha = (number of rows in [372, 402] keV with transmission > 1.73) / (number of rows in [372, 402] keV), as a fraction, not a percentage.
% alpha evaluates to 1.0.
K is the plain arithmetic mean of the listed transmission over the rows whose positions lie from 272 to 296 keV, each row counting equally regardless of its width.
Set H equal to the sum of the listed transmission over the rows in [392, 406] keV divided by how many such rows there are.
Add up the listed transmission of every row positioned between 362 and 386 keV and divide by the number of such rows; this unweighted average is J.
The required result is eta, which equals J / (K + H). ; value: 0.58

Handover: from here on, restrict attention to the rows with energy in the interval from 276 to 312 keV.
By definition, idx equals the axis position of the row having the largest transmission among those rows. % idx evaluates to 304.0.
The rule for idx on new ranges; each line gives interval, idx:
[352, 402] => 369.0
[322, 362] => 359.0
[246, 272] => 249.0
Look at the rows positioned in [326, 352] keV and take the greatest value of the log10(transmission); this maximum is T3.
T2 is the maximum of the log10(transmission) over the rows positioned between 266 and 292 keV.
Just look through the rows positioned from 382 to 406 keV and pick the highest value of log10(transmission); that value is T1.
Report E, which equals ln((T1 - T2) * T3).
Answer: -4.8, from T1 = 0.259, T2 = 0.2269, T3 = 0.250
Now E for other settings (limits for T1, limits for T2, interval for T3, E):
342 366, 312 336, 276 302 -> -4.2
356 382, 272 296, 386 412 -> -3.7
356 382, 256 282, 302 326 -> -3.7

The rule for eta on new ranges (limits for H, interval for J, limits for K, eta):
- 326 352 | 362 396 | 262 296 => 0.56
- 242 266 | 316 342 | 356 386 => 0.47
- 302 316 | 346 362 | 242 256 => 0.52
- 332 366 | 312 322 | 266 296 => 0.49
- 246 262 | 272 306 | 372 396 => 0.47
